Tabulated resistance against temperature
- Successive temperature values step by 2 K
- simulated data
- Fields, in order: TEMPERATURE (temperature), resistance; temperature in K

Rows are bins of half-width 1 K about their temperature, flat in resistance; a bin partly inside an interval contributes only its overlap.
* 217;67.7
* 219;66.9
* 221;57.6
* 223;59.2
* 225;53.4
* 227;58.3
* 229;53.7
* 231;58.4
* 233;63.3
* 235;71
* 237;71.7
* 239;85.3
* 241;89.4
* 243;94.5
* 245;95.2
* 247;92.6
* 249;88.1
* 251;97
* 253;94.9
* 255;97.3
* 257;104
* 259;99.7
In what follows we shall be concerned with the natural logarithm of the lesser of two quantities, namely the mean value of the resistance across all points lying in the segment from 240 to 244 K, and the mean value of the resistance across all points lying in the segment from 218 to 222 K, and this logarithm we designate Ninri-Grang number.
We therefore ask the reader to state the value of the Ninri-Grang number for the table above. 4.13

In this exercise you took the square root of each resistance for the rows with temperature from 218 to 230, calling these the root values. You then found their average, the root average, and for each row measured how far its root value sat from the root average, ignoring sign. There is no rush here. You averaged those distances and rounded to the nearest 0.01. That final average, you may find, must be 0.21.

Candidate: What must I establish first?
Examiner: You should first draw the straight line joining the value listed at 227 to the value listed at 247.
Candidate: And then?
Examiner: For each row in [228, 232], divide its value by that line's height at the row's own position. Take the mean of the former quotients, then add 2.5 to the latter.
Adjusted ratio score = 3.38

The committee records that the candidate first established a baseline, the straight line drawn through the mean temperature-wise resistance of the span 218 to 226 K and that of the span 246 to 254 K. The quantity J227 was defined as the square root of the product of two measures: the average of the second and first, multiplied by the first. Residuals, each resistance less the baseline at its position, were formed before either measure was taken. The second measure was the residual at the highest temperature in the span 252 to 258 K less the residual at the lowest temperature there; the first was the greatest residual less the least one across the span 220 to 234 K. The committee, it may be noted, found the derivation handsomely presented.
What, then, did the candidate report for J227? 11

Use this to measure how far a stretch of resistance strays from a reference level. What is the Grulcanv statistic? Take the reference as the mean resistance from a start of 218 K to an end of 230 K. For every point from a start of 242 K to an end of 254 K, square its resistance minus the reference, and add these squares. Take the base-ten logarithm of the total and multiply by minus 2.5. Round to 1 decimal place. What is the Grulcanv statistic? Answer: -9.7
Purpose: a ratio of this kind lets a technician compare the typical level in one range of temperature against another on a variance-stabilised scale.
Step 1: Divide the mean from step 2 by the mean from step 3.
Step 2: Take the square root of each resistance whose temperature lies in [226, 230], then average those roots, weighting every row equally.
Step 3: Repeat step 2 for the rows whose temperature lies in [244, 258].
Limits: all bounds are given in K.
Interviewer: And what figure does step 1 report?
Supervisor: 0.77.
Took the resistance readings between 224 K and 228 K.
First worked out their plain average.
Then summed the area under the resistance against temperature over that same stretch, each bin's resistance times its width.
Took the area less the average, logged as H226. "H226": 168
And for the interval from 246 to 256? 846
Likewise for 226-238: 690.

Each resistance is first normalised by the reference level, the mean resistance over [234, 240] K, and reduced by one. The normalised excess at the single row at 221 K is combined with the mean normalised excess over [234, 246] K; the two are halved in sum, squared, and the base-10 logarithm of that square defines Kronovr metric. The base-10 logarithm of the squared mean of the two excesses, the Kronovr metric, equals -2.4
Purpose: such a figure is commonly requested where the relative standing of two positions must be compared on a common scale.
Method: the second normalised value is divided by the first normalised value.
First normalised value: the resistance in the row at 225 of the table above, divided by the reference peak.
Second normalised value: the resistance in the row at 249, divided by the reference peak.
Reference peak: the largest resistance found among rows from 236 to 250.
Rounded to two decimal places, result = 1.65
